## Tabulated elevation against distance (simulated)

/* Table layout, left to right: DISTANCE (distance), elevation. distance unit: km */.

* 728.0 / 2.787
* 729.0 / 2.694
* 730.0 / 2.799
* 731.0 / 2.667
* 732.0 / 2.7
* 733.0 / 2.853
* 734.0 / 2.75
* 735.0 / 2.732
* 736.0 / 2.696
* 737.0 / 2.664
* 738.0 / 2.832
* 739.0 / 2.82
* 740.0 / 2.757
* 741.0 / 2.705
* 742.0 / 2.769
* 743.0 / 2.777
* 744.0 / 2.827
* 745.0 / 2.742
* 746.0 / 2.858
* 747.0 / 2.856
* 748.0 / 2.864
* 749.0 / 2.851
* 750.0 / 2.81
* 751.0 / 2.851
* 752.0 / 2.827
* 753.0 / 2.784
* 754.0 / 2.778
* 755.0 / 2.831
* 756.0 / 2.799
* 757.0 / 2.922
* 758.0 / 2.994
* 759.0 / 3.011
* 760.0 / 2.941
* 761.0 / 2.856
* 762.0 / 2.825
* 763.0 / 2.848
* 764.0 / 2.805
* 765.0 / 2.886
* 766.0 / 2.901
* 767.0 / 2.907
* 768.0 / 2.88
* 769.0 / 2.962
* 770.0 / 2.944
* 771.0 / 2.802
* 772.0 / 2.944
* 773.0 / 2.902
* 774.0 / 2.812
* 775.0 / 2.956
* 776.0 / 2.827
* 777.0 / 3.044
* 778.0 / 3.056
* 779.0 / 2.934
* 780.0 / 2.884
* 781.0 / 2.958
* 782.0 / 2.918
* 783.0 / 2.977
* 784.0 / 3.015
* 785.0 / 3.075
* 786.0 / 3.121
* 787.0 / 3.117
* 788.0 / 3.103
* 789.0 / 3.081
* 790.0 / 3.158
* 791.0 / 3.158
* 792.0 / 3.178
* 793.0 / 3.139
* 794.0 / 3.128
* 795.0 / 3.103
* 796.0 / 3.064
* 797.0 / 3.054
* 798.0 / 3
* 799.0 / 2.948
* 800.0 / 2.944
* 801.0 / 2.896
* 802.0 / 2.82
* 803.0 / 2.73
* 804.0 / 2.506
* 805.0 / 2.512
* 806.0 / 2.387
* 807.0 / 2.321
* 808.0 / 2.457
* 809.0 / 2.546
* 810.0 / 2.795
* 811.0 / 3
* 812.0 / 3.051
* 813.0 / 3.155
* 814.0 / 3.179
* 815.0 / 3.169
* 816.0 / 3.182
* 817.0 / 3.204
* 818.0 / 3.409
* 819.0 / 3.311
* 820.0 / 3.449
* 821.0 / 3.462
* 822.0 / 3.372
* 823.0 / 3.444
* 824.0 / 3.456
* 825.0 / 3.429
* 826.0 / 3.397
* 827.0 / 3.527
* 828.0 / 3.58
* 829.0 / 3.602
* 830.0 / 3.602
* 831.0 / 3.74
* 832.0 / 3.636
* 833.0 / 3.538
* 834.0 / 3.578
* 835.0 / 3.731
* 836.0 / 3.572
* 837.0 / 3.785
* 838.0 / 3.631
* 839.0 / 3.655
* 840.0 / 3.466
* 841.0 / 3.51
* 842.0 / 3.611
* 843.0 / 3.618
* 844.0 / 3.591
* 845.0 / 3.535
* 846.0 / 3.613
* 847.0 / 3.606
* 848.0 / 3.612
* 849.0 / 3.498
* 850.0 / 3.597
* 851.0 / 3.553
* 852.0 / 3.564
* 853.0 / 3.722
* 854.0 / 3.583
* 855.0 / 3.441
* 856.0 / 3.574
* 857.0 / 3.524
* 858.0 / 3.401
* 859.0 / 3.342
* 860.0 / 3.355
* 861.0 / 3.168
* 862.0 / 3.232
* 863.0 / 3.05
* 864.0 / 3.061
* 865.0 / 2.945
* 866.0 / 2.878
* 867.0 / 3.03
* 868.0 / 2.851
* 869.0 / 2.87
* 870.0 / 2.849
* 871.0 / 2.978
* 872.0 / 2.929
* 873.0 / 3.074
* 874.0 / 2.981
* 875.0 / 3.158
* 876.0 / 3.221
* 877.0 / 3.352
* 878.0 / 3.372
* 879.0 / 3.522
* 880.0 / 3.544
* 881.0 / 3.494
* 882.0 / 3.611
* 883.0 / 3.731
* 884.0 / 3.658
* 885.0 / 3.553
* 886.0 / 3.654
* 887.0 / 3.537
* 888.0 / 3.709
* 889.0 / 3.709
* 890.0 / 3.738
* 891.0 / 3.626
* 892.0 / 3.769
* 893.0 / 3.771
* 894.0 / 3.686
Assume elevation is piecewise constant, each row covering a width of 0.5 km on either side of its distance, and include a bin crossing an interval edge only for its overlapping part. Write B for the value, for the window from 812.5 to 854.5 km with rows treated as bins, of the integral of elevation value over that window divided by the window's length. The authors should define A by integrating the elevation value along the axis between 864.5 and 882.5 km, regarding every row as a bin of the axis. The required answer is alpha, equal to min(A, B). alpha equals 3.5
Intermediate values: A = 57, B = 3.5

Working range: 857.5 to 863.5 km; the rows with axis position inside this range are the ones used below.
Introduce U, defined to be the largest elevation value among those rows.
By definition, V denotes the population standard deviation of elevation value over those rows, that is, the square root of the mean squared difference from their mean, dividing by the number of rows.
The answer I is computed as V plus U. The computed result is 3.52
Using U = 3.401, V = 0.12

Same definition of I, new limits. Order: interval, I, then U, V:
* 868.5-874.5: 3.15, 3.074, 0.08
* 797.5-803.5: 3.09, 3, 0.09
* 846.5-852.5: 3.65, 3.612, 0.04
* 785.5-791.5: 3.19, 3.158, 0.03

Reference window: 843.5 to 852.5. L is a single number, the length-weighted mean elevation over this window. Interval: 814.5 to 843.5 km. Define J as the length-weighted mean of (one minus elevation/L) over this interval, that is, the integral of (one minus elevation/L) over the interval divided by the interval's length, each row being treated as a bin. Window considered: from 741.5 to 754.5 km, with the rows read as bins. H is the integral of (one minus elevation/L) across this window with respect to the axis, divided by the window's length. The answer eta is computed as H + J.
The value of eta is 0.23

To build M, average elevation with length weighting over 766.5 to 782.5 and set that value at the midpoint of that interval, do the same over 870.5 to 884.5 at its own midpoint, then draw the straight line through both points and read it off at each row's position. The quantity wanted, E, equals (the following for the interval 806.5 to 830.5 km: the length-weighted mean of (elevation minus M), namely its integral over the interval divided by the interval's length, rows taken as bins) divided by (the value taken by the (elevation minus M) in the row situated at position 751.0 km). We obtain 5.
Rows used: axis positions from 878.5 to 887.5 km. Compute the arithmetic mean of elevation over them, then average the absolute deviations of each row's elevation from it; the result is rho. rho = 0.066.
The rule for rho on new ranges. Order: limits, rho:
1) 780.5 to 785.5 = 0.045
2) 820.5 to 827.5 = 0.036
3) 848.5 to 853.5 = 0.058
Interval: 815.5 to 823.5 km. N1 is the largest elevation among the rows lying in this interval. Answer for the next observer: 3.462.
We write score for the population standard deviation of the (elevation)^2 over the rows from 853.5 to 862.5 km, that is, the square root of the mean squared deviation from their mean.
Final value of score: 0.9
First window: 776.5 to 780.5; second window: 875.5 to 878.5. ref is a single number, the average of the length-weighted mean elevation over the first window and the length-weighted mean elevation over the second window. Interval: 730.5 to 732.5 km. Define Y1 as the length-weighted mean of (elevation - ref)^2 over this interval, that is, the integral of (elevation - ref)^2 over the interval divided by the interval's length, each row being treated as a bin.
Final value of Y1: 0.22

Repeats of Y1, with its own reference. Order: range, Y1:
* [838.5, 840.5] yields 0.18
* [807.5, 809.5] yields 0.42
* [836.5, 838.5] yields 0.32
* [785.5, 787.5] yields 0.00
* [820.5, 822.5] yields 0.07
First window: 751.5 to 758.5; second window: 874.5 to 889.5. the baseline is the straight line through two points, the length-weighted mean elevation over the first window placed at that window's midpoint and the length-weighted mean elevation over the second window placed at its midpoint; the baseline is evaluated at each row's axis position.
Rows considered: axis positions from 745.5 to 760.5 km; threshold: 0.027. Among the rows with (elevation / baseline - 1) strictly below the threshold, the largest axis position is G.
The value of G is 760.0 km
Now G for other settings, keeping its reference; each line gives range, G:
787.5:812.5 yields 812.0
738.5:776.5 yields 776.0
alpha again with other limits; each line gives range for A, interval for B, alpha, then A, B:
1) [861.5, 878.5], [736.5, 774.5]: 2.8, 52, 2.8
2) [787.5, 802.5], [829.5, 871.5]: 3.4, 46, 3.4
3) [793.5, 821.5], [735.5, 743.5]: 2.8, 83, 2.8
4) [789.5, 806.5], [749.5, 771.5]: 2.9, 50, 2.9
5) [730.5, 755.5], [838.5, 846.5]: 3.6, 70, 3.6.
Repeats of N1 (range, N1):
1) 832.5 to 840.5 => 3.785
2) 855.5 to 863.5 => 3.574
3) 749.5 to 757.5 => 2.922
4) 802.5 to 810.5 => 2.795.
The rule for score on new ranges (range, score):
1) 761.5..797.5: 0.7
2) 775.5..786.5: 0.5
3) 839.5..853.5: 0.4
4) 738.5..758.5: 0.4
